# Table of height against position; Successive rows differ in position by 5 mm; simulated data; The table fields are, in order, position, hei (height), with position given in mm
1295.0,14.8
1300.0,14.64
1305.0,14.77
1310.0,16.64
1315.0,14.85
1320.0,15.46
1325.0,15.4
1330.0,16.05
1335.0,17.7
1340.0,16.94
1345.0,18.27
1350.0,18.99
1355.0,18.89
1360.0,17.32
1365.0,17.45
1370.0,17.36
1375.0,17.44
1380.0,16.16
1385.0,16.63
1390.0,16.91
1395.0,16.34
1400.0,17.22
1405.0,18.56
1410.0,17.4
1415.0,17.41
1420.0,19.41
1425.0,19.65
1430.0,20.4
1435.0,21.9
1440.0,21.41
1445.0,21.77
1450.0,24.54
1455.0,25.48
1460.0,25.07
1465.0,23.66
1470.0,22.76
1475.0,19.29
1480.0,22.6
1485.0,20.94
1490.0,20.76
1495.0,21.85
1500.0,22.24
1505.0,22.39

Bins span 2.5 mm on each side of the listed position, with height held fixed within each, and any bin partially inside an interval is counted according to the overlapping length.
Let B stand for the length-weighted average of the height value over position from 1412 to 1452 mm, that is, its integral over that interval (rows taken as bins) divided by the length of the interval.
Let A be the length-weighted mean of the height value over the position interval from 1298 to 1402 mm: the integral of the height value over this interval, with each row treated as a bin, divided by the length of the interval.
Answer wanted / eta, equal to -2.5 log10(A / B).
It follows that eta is 0.23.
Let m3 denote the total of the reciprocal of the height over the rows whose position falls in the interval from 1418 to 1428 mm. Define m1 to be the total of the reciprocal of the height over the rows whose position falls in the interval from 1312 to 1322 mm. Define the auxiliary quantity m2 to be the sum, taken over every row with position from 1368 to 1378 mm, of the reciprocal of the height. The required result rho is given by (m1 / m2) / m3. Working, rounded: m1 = 0.132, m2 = 0.115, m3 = 0.102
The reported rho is 11.2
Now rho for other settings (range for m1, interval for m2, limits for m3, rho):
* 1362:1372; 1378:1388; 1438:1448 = 10.2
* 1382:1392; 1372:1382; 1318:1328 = 7.7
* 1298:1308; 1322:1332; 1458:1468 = 13.0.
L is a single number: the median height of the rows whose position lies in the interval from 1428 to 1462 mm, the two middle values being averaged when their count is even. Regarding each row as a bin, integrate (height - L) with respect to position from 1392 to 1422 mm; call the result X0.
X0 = -127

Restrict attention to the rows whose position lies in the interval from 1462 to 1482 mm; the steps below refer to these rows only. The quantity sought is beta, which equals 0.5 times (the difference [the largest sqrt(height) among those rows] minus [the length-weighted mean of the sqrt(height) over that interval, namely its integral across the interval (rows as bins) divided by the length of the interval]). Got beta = 0.081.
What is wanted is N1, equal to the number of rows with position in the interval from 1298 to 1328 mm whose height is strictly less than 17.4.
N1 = 6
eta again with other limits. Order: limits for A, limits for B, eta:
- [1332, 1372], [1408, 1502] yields 0.20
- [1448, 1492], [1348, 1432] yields -0.27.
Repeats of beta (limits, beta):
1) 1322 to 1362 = 0.093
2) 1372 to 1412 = 0.088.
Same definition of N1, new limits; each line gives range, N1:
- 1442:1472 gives 0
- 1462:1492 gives 0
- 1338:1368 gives 2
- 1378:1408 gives 5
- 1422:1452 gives 0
